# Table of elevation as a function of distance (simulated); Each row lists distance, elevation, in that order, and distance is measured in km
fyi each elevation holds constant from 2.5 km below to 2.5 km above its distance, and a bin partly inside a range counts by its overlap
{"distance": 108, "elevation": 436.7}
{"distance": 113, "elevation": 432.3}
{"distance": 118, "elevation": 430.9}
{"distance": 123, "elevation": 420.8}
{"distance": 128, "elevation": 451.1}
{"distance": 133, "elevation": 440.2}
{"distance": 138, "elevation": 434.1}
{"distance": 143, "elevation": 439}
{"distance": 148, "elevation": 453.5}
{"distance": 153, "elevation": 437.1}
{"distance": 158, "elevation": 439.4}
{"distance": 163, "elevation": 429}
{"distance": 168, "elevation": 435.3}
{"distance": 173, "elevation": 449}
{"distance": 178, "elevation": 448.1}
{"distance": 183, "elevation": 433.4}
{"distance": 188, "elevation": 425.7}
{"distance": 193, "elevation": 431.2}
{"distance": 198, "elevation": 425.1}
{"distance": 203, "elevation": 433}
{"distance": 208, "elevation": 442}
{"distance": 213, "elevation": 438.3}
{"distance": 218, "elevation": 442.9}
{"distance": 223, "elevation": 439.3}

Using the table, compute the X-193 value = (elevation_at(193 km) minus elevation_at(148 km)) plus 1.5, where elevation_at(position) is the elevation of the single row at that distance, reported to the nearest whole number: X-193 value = -21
